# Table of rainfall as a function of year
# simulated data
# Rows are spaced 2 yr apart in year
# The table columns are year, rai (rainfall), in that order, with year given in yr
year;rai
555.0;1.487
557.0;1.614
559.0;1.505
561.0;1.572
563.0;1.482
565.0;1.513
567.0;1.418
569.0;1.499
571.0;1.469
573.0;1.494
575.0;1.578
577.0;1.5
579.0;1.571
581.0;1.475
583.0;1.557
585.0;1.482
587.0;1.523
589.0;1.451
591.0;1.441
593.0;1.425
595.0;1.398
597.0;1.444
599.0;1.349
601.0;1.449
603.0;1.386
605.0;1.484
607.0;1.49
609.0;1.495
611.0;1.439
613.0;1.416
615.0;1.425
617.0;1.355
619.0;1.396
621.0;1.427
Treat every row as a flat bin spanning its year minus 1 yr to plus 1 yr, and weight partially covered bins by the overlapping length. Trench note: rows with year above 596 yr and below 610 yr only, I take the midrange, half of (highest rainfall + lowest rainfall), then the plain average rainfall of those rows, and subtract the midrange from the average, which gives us 0.020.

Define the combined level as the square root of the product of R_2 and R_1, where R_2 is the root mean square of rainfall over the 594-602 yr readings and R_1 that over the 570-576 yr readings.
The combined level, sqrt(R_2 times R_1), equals 1.46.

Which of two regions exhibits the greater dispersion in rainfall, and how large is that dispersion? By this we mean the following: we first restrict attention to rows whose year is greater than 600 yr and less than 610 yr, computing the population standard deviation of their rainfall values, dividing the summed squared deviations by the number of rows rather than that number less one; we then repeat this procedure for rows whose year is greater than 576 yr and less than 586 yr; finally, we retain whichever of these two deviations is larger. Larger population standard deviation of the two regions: 0.0407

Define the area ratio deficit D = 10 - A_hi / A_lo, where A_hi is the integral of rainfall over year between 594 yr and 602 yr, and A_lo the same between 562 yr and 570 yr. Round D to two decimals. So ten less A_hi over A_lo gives 9.05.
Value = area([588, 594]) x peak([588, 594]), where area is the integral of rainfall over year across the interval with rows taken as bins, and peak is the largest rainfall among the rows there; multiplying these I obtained 12.5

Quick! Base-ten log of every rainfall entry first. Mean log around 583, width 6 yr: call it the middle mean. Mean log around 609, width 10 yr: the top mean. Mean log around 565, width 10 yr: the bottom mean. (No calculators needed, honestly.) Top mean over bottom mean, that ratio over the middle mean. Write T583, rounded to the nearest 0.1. 5.3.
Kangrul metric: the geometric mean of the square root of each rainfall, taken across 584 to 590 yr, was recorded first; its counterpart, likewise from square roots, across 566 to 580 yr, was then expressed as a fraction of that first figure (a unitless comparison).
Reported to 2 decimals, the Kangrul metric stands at 1.01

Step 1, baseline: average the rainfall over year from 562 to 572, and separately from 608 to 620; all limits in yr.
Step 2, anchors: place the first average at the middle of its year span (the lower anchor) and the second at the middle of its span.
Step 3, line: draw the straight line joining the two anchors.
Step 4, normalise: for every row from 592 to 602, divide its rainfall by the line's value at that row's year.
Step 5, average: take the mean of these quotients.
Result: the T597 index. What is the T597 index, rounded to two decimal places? 0.98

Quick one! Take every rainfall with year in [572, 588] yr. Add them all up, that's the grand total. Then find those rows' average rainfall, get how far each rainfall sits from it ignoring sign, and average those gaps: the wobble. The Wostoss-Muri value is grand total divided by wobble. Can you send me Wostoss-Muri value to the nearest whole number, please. 351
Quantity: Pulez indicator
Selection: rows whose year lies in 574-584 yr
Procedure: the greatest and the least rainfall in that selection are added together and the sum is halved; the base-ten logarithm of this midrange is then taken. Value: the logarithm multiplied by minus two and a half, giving -0.459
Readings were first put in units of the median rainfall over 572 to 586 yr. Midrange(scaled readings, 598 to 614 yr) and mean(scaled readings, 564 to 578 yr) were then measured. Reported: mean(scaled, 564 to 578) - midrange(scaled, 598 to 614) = 0.049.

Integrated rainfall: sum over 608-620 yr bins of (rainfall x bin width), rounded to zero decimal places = 17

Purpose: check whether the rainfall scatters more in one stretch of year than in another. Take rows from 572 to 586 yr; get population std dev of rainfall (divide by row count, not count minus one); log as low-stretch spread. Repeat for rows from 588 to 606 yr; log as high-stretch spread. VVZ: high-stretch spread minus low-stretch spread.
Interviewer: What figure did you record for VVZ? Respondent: -0.003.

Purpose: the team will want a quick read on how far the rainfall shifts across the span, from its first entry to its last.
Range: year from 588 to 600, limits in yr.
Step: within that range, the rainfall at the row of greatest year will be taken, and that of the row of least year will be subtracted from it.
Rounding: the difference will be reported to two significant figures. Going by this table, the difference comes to -0.10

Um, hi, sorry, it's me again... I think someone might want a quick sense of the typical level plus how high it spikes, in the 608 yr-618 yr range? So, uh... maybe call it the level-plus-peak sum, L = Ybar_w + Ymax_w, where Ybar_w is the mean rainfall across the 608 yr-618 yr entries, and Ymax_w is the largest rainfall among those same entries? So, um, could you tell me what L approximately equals 2.92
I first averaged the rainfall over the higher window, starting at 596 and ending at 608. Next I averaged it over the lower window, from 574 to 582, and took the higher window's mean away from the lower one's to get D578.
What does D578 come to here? 0.10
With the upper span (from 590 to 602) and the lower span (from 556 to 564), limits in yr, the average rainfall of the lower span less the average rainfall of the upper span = 0.13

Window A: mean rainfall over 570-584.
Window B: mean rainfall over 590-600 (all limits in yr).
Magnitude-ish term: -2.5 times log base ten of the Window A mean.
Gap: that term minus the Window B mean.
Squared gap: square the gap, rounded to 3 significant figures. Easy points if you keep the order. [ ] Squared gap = 3.48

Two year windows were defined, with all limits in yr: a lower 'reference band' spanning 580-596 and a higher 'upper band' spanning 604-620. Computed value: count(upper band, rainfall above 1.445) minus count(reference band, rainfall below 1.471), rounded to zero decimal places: -1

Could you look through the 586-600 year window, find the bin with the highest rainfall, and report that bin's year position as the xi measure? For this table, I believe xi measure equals 587.0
